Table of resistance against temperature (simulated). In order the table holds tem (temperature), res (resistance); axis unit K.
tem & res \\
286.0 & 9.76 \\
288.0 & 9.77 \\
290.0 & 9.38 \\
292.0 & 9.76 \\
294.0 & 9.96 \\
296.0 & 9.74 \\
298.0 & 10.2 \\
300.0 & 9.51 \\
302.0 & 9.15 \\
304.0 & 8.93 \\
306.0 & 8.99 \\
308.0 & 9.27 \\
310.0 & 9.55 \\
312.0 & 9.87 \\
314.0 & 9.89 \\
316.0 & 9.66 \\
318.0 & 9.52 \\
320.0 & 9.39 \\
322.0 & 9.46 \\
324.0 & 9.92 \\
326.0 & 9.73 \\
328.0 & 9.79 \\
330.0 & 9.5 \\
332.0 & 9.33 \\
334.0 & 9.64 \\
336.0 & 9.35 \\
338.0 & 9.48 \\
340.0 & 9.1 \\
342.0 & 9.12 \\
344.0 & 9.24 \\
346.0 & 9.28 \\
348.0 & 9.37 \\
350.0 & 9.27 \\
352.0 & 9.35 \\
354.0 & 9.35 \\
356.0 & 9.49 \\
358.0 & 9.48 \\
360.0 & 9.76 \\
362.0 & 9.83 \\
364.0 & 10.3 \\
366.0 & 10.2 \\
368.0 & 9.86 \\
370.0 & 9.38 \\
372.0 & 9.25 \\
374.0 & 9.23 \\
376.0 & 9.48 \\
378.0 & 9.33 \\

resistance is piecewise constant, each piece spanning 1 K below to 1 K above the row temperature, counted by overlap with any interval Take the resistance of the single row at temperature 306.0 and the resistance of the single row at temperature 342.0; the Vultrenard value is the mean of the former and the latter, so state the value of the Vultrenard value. 9.1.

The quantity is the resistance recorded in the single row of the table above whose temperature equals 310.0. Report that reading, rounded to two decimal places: 9.55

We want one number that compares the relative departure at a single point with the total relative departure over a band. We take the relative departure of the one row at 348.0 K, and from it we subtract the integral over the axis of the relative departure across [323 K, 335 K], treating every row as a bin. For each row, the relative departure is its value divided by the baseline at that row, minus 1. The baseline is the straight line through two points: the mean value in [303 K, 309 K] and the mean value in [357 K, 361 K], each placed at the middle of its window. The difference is -0.462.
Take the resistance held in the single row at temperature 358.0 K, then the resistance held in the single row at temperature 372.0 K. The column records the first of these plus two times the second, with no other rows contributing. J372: 28.0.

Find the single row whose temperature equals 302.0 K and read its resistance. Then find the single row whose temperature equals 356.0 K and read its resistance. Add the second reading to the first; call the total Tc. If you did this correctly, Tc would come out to 18.6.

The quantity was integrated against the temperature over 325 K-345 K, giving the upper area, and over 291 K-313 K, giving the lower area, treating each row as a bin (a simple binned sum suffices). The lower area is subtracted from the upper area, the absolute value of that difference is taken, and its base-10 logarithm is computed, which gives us 1.33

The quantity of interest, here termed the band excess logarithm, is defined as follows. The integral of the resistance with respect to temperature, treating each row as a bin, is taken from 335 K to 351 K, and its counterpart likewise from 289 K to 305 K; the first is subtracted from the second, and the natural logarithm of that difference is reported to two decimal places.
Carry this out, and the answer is 1.58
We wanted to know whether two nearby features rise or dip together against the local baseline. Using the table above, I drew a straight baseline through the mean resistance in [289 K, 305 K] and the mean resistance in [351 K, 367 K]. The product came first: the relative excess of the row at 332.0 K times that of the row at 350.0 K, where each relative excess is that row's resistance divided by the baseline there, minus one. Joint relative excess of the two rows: 0.0015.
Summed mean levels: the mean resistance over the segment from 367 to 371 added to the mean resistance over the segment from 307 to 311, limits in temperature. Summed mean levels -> 19.03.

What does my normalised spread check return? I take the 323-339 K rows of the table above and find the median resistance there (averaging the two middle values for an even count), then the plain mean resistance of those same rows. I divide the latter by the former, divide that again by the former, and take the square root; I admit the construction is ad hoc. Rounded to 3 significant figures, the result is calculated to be 0.324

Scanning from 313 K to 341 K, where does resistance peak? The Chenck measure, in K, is 324.0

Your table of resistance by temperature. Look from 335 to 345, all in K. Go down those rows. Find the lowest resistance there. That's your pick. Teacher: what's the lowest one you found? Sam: 9.1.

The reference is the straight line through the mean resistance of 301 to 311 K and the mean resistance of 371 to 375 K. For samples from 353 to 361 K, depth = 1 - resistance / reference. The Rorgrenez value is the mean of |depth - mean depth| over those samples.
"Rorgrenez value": 0.013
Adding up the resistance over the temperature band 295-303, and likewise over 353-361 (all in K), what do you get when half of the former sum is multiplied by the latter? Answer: 735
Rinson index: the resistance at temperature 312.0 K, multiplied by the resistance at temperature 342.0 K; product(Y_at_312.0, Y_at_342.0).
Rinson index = 90.0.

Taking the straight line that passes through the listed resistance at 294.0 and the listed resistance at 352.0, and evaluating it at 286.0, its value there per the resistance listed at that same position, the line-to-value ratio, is 1.03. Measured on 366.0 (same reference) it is 0.90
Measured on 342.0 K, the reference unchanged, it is 1.04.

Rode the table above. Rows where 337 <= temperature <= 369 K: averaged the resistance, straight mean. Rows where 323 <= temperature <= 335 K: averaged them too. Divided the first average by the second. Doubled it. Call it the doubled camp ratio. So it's 1.97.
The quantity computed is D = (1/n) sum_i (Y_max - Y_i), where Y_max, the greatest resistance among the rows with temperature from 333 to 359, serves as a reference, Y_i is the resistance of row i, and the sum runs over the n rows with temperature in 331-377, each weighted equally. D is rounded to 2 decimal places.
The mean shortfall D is 0.16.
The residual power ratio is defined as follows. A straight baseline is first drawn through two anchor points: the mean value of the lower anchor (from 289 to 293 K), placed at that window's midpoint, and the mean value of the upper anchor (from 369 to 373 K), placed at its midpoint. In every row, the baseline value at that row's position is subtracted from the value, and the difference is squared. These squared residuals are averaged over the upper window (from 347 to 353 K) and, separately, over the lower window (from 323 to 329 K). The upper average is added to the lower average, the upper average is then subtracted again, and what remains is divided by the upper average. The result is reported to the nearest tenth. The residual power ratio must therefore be 29.2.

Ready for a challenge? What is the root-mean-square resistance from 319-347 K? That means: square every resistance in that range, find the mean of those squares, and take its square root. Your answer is 9.5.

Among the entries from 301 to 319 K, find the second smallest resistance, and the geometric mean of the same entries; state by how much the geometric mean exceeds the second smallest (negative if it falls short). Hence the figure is 0.43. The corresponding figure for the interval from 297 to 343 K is 0.50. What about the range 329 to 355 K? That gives 0.22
